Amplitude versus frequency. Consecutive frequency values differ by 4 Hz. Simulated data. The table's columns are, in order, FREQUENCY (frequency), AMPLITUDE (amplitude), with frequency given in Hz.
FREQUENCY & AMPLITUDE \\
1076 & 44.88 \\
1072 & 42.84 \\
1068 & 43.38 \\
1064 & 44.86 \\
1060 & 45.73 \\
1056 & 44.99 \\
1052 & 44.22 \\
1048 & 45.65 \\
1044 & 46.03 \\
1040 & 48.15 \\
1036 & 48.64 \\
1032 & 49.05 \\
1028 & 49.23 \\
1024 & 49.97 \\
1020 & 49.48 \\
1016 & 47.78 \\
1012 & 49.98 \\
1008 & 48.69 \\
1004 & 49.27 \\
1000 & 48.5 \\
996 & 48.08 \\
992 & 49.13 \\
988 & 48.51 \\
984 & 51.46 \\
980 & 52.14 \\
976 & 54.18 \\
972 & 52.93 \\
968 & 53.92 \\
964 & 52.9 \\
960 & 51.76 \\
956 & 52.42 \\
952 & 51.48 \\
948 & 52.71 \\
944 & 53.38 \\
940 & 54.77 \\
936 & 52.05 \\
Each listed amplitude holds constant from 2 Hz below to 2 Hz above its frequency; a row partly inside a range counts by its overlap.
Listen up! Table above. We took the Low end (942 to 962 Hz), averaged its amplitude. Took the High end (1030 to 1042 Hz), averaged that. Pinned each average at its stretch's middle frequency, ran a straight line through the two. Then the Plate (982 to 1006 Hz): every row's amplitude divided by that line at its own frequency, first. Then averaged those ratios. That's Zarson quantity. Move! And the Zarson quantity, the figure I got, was 0.97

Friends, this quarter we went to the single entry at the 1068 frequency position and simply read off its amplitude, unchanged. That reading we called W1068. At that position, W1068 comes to 43.38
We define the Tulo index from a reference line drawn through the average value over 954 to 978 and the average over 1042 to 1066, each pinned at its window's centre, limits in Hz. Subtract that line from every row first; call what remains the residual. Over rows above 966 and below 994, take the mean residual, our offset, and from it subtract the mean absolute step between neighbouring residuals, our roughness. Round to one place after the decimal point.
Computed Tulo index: -1.3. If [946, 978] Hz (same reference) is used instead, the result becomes -1.7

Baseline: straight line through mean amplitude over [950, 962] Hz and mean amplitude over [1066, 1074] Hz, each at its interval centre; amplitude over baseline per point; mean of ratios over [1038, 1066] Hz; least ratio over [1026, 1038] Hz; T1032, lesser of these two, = 1.03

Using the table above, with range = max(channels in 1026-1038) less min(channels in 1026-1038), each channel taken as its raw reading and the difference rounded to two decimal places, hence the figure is 0.59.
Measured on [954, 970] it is 2.16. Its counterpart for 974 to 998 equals 6.10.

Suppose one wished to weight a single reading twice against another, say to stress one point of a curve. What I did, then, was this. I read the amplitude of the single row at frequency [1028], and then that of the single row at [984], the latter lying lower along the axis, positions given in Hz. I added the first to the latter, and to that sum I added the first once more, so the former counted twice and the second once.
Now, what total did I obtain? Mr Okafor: 150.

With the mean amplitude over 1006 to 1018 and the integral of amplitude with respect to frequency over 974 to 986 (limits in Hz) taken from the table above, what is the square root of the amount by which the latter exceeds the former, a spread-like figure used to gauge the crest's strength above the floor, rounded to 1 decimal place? 24.1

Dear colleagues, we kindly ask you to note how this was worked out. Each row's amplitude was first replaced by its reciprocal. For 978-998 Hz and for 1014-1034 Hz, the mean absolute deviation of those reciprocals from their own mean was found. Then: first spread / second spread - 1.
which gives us 1.7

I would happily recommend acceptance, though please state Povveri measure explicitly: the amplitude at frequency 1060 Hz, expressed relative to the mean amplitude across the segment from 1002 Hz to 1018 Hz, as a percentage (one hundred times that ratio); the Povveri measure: 93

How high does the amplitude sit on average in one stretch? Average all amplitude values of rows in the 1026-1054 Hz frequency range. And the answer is 47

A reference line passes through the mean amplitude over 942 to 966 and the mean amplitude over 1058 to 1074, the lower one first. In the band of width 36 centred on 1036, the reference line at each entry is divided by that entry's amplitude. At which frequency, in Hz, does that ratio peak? 1052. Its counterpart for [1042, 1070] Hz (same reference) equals 1052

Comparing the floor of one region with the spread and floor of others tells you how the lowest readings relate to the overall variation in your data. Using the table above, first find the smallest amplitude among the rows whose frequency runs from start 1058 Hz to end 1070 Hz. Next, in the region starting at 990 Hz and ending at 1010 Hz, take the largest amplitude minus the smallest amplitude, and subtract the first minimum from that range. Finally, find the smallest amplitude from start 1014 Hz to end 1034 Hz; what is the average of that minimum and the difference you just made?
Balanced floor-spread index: 2.8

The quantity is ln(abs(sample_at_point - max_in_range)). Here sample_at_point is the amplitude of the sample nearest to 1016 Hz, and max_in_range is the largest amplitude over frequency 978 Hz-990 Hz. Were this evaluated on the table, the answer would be 1.5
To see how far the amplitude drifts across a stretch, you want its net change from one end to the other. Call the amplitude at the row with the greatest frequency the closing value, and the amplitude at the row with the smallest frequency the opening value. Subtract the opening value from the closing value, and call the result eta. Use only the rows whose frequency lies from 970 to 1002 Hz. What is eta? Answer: -4.4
